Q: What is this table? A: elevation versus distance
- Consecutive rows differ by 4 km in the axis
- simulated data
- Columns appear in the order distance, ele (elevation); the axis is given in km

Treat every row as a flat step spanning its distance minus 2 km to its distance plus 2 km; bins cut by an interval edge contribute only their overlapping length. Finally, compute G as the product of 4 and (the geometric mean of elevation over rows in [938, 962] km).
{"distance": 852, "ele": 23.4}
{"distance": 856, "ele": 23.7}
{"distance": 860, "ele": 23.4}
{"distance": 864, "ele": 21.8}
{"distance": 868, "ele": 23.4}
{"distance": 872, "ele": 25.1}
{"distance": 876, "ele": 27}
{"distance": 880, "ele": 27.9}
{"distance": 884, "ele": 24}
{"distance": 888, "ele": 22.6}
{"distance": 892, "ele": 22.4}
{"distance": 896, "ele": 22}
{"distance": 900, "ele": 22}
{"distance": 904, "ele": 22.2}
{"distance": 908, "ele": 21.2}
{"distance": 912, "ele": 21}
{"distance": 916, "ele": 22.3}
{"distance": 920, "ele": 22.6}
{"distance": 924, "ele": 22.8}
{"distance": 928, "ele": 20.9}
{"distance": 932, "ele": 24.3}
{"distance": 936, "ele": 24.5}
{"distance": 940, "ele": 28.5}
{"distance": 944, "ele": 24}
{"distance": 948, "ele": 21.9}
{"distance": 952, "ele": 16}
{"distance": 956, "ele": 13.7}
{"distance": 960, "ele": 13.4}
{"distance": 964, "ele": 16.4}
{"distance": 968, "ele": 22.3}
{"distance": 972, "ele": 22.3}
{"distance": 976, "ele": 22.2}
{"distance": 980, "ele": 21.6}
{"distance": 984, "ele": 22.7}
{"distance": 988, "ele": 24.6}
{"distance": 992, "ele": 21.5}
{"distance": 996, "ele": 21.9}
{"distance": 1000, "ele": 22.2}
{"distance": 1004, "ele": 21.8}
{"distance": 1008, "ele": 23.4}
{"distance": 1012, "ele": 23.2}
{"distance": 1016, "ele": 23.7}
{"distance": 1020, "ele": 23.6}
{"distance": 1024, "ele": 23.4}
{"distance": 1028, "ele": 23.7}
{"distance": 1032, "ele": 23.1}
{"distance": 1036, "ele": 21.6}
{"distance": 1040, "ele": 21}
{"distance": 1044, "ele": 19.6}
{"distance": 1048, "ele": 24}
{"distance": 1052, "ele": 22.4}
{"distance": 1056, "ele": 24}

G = 75.2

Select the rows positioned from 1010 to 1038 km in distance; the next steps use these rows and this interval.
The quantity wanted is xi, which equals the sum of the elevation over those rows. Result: 162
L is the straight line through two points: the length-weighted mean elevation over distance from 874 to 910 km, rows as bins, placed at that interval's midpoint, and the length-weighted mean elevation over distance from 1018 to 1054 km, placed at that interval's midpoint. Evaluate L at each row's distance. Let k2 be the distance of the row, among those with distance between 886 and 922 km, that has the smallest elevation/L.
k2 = 912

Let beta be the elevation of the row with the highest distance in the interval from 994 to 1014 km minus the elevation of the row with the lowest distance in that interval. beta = 1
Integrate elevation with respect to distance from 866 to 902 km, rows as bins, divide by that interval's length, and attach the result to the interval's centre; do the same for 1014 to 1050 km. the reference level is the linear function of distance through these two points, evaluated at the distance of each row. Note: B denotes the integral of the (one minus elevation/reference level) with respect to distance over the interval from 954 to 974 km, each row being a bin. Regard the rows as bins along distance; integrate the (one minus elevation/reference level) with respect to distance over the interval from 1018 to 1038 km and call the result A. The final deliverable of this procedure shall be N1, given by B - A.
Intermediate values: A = -0.4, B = 4.9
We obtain 5.2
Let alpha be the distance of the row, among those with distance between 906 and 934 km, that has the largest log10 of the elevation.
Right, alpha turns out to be 932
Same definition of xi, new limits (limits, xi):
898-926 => 154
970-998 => 157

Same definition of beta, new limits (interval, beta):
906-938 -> 3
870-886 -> -1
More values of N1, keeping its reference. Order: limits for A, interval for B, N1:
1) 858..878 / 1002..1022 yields -0.3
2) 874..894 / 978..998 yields 1.1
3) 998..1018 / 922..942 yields -0.5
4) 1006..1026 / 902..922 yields 2.2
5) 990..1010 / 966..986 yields 0.1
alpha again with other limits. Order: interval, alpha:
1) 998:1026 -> 1016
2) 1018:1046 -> 1028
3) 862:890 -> 880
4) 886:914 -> 888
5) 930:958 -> 940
